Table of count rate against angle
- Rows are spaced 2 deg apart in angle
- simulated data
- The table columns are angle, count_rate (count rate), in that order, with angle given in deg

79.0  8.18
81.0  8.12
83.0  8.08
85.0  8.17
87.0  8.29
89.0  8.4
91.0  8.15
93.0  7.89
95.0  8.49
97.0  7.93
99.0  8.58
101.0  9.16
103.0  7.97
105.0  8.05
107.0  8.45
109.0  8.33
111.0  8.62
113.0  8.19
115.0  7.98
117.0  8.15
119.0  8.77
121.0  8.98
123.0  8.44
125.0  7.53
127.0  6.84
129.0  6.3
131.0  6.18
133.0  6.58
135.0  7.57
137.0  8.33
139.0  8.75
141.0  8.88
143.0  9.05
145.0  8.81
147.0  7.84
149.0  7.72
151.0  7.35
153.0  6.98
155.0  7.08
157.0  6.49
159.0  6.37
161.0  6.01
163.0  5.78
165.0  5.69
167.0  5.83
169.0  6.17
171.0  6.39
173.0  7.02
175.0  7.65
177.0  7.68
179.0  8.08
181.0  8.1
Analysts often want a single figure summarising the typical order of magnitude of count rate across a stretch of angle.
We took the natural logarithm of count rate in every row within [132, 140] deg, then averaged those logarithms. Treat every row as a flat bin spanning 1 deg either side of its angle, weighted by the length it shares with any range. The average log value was 2.05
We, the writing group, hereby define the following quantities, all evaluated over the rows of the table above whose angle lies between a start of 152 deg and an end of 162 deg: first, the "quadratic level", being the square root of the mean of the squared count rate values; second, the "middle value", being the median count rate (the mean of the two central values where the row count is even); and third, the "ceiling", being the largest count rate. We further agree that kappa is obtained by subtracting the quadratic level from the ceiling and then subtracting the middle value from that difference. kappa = -6.0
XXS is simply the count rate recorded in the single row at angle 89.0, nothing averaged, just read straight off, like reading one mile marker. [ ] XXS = 8.4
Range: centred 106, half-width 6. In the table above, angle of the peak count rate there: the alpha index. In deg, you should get 101.0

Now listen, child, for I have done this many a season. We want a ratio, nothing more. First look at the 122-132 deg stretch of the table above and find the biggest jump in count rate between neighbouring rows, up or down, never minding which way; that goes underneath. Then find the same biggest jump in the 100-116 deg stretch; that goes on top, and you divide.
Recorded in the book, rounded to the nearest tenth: 1.3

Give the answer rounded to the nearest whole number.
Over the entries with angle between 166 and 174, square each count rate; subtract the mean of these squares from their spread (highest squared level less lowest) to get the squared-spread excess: -25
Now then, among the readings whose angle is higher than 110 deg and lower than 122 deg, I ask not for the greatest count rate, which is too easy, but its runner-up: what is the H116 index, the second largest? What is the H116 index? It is 8.77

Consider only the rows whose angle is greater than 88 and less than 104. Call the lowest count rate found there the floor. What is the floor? 7.89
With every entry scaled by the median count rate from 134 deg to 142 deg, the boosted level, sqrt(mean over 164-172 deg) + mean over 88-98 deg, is 1.80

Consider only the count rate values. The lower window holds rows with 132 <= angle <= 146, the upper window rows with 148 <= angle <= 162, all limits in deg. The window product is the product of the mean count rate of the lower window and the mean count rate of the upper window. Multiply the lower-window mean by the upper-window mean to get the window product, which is 57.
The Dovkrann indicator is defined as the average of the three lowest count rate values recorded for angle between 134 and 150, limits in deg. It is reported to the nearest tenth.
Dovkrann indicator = 7.7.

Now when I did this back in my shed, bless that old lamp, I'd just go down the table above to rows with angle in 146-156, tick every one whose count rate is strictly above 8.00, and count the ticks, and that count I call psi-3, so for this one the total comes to 0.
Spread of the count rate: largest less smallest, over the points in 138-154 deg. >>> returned 2.1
